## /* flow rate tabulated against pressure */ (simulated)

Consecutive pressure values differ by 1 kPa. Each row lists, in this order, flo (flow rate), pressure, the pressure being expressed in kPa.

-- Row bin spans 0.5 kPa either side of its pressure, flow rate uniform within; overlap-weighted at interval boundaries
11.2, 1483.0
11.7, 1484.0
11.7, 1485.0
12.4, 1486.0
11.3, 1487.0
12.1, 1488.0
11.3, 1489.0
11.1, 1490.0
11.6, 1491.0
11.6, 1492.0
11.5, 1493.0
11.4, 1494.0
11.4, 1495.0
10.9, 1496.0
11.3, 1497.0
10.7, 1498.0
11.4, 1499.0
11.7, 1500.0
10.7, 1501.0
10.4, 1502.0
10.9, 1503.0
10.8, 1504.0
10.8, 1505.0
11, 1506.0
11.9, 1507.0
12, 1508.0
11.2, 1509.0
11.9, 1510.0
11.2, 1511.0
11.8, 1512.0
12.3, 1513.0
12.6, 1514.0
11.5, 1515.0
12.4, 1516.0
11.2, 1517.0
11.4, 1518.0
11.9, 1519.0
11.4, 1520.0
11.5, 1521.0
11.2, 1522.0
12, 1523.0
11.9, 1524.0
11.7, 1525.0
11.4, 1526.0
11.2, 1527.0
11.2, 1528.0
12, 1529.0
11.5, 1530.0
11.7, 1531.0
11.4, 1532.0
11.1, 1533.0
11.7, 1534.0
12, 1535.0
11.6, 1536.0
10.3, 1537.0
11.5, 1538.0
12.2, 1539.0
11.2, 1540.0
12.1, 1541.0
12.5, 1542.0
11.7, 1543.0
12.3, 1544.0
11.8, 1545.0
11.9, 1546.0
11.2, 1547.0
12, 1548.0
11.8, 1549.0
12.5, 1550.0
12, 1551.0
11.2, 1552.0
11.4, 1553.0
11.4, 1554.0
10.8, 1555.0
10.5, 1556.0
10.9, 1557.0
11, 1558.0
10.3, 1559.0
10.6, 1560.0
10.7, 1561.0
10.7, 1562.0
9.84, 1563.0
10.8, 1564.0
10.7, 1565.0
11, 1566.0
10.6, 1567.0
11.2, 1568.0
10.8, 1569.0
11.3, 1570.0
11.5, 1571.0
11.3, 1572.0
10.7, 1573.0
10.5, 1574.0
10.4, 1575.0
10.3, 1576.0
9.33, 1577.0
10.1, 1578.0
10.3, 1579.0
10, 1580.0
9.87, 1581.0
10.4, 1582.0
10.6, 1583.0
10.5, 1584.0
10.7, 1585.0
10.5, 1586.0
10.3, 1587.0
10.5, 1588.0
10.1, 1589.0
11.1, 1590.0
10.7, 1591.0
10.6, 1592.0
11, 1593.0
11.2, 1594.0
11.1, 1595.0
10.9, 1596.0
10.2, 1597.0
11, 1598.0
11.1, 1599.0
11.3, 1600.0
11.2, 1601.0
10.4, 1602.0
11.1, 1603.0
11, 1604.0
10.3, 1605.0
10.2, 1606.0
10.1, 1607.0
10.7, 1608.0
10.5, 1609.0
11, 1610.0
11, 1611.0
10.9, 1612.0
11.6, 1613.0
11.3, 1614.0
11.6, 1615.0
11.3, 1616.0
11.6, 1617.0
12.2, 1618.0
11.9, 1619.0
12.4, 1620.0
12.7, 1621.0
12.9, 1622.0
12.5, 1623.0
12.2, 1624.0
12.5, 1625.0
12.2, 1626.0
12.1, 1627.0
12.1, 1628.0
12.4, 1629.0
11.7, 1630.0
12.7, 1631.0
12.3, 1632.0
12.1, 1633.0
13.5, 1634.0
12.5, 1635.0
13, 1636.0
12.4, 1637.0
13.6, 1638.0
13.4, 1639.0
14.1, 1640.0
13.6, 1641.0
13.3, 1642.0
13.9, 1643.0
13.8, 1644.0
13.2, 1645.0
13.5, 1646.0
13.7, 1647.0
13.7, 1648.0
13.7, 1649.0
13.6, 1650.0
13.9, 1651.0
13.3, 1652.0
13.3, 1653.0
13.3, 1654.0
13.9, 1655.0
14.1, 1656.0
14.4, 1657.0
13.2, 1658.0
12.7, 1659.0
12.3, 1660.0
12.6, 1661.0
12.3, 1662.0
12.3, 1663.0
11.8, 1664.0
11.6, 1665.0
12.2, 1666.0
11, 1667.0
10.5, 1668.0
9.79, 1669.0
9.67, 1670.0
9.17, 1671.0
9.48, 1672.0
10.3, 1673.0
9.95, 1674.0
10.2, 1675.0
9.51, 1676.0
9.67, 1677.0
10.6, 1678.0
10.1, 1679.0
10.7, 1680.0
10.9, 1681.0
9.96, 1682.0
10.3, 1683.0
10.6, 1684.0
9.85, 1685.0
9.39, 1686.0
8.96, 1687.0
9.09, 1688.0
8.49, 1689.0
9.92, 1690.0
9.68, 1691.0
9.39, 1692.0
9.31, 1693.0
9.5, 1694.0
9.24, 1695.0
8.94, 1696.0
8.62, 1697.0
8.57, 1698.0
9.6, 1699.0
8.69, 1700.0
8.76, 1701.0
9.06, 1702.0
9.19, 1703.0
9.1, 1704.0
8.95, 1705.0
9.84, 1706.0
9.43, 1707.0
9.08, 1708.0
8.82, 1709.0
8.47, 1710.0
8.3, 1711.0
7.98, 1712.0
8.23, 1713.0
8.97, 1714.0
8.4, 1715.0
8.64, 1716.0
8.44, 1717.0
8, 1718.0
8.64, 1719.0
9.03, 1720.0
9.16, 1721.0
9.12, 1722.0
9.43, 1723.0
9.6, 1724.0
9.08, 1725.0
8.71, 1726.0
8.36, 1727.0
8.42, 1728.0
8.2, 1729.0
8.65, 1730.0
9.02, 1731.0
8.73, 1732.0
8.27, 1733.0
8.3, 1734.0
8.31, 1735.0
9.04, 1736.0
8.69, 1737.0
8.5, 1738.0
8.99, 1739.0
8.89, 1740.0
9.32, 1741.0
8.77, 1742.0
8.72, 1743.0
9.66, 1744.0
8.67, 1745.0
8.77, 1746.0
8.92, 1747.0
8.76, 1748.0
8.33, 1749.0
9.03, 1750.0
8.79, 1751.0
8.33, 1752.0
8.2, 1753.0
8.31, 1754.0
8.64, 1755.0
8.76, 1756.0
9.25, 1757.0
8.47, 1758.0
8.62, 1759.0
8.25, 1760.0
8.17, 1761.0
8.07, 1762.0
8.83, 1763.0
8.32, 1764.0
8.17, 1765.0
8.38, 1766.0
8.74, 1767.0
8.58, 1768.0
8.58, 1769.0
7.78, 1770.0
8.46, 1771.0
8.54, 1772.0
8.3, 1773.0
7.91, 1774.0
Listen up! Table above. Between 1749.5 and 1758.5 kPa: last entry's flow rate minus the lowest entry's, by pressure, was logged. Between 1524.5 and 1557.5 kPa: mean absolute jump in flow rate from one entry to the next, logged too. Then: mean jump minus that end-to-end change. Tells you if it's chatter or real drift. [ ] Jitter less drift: 1.1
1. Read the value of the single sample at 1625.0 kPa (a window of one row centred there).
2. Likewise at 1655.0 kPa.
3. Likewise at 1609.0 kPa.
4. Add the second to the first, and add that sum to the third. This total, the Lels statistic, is 37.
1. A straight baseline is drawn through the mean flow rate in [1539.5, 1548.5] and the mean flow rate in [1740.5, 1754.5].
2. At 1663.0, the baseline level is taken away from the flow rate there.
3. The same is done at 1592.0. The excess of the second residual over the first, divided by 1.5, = -1.9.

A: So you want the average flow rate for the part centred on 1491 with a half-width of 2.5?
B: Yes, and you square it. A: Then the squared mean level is 130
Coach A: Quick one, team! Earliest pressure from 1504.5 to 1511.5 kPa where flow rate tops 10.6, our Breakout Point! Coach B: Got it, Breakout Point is 1505.0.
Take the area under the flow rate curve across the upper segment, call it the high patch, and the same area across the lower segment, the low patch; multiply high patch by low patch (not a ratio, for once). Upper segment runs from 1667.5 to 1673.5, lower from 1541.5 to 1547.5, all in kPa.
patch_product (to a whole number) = 4206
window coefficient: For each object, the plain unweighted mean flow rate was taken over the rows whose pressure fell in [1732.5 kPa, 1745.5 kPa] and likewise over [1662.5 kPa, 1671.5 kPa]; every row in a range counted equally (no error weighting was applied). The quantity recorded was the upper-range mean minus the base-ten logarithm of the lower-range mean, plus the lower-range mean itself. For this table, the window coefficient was 18.6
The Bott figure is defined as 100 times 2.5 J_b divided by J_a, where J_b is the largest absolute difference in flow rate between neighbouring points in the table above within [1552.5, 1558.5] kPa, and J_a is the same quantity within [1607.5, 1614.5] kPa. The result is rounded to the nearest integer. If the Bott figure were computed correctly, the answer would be 214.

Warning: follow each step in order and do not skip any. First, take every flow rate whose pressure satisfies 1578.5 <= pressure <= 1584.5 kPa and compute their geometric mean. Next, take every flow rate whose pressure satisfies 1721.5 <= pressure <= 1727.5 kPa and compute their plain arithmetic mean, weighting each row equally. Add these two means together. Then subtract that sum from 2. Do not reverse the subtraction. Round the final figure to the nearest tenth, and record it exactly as -17.3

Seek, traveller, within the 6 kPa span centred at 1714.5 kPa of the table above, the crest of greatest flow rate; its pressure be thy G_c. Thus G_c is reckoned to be 1714.0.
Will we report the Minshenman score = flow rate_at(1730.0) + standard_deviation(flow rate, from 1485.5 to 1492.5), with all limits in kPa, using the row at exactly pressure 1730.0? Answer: 9.1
